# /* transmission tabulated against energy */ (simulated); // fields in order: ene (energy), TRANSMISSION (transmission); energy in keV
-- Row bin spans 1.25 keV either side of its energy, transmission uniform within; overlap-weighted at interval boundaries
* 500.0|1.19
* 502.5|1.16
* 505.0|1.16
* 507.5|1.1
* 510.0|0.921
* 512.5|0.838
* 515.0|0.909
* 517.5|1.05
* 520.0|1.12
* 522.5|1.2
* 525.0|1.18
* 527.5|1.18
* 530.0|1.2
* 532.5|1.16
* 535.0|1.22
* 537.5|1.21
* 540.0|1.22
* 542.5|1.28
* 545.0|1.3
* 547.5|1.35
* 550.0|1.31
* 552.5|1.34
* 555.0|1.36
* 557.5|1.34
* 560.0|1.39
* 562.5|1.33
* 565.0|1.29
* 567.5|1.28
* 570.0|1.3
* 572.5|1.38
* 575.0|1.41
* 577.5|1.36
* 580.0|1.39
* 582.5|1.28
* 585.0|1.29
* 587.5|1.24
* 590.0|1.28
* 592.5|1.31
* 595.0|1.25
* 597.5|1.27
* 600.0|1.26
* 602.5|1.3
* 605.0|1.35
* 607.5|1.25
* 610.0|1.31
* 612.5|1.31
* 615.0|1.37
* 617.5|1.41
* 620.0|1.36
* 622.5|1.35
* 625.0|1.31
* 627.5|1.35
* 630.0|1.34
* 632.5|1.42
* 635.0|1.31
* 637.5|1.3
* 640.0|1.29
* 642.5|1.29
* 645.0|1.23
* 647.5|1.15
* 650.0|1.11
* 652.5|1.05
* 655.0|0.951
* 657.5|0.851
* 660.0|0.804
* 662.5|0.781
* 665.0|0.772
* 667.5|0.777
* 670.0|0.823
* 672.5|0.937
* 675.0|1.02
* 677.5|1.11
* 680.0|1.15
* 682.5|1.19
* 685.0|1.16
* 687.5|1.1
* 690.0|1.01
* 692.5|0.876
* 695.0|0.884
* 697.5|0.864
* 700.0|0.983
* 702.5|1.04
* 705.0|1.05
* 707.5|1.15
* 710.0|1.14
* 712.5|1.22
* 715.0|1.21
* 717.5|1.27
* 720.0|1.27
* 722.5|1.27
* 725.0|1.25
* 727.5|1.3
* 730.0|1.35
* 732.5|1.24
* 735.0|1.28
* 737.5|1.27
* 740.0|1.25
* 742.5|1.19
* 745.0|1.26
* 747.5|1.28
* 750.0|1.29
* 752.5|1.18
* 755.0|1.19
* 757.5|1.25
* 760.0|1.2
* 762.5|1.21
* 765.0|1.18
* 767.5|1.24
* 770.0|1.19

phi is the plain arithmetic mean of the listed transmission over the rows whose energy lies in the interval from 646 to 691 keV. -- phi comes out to 0.99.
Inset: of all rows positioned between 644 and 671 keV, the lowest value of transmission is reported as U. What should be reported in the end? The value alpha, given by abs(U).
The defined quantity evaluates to 0.77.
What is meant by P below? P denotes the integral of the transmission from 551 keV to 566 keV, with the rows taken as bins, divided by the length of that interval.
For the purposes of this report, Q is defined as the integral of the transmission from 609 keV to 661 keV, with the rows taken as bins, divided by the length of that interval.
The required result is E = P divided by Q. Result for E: 1.09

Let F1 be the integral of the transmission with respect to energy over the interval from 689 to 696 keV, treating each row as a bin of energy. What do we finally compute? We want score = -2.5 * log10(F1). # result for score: -2.02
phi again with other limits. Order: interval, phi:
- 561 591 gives 1.32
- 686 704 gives 0.97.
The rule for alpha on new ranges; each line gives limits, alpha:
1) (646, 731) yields 0.77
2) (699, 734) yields 0.98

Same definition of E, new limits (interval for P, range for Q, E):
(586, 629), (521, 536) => 1.10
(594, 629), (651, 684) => 1.40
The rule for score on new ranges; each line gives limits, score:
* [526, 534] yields -2.44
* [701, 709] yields -2.34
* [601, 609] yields -2.54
